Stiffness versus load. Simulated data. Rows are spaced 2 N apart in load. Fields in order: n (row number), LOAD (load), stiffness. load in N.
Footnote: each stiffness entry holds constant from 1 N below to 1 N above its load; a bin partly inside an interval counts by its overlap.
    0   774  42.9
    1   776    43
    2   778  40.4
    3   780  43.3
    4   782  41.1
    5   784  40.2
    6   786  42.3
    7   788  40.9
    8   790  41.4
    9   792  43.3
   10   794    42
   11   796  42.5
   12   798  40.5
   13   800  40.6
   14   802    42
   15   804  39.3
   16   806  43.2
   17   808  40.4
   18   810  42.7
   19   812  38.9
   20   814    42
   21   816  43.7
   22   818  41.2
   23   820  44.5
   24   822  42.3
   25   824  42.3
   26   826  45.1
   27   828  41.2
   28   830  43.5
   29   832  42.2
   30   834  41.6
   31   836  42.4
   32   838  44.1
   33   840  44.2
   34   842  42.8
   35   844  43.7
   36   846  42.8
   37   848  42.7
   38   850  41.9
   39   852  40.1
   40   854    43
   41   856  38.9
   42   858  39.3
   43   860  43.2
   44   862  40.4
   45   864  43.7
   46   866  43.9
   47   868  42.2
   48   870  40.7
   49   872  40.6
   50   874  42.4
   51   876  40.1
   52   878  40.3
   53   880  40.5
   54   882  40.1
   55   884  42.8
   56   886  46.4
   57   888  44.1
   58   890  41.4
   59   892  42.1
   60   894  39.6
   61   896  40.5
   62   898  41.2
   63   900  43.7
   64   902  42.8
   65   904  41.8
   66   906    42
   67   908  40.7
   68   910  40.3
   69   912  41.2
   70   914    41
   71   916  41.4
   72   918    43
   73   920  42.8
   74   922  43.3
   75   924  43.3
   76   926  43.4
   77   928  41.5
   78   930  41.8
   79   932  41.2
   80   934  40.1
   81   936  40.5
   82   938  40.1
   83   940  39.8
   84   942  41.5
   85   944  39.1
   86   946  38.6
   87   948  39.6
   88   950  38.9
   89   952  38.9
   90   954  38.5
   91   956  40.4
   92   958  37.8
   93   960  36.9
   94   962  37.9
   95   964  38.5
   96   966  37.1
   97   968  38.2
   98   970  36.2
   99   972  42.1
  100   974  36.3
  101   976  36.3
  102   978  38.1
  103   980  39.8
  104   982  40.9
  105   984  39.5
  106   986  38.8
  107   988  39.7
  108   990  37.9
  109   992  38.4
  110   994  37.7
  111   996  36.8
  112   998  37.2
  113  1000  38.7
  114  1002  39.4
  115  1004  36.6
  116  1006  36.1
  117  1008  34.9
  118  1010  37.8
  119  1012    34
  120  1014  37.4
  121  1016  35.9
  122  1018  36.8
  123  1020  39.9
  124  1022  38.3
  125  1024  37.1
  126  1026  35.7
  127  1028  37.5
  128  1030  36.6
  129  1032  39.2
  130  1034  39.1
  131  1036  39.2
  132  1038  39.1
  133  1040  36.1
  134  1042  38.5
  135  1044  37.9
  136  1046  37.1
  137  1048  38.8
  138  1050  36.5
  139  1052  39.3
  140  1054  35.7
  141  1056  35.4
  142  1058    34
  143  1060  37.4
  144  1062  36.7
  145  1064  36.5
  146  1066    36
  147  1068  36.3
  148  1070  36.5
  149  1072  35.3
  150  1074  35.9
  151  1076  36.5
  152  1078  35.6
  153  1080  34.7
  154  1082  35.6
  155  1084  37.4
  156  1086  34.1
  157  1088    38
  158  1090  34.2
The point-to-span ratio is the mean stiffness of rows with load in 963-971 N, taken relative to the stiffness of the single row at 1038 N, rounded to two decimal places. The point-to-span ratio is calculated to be 0.96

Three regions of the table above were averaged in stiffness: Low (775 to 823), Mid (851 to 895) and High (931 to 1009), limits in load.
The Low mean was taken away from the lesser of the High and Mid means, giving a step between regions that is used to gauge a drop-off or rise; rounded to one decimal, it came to -3.1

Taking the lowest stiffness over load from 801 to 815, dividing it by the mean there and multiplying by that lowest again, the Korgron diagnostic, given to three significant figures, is 36.7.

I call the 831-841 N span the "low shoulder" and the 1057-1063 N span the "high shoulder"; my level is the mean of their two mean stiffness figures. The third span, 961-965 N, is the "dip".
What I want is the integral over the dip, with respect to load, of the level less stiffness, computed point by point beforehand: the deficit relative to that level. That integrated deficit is 5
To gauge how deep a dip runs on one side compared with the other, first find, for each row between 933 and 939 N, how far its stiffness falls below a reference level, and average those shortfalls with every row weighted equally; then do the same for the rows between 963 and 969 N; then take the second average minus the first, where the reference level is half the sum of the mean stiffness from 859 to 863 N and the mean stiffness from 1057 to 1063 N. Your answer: 2.30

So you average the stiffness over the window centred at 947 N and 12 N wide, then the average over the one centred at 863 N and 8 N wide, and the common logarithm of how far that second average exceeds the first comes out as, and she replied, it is 0.5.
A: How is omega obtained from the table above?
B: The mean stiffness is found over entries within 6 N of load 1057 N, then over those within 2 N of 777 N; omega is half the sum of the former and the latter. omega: 39.1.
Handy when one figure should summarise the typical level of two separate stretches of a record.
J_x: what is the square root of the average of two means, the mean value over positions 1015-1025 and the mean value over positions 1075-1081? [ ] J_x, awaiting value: 6.05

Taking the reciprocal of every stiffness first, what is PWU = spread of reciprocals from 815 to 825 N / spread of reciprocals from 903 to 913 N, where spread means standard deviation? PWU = 1.7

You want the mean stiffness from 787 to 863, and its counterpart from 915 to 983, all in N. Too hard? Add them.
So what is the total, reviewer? 82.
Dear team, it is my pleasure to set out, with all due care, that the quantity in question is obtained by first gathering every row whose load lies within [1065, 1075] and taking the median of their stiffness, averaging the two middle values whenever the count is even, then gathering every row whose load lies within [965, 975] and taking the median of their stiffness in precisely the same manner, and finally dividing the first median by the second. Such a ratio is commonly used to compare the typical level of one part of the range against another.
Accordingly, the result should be 0.97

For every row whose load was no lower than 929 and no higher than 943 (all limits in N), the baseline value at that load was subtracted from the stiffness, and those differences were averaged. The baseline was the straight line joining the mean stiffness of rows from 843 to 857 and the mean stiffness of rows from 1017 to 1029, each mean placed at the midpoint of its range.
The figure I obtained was 1.0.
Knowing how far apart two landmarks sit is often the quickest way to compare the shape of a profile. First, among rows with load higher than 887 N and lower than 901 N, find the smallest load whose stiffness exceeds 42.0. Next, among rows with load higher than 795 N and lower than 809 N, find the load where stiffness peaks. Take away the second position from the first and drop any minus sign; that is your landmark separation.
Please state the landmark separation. 82 N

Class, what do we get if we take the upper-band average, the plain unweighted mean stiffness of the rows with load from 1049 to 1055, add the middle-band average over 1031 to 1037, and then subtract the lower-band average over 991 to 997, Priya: 39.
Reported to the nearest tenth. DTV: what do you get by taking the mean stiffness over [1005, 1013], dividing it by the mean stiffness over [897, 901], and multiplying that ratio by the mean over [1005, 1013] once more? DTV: 30.0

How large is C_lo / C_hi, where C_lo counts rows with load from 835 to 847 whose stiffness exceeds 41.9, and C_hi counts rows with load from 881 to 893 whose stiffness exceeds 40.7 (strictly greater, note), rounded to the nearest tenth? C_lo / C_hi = 1.2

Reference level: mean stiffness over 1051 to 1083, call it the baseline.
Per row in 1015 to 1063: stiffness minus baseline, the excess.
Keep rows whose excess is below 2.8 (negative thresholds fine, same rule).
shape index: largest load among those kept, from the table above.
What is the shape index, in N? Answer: 1062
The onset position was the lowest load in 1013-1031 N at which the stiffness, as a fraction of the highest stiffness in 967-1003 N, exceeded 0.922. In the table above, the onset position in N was 1020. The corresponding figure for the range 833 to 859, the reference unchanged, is 834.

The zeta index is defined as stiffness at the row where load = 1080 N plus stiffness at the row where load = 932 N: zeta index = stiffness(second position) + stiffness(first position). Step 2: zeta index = 75.9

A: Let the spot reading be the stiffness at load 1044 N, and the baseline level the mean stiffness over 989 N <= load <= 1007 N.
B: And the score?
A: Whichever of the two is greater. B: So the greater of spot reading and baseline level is 37.9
